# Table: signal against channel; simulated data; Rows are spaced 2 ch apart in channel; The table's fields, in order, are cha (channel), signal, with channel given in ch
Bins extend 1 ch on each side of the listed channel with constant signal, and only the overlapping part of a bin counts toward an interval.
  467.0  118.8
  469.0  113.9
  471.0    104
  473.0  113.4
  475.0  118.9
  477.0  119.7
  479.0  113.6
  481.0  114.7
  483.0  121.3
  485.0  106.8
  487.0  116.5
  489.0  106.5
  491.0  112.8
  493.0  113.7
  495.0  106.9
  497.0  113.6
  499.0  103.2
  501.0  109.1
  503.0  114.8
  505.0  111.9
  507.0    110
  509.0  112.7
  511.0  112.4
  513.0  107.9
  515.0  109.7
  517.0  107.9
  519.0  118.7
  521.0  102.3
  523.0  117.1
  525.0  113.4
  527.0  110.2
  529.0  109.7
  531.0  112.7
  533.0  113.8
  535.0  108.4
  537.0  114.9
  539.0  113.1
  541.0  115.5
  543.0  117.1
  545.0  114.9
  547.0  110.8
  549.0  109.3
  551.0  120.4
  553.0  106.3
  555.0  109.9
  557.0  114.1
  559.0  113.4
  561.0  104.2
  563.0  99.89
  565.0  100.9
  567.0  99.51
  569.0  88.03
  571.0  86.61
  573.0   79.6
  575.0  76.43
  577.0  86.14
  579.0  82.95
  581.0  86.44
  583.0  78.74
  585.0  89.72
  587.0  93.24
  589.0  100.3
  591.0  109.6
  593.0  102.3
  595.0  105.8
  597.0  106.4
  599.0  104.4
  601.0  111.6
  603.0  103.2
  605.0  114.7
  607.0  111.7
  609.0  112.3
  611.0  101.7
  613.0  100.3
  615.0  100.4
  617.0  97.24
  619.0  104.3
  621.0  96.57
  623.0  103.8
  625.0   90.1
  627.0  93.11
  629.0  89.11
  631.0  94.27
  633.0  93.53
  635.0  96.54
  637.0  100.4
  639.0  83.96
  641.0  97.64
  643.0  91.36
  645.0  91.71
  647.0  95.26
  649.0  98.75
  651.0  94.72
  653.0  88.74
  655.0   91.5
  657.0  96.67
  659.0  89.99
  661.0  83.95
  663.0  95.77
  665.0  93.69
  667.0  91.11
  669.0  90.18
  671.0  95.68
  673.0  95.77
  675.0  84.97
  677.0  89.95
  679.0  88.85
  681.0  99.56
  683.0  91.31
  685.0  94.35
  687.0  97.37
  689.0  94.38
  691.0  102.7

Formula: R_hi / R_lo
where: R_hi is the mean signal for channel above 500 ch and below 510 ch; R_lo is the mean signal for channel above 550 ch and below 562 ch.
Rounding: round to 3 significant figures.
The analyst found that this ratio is 1.00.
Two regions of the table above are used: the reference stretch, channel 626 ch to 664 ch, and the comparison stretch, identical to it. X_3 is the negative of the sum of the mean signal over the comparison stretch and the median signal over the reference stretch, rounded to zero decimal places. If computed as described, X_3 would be -187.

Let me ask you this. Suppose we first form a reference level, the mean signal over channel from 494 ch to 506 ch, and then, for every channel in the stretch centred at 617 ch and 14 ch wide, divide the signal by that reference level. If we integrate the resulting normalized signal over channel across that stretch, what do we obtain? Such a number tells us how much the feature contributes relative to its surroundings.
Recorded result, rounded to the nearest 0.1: 12.8 ch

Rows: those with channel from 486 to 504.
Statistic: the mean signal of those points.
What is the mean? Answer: 111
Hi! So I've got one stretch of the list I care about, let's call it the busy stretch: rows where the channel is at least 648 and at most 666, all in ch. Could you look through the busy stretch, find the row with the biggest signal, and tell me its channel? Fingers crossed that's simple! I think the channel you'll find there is 649.0 ch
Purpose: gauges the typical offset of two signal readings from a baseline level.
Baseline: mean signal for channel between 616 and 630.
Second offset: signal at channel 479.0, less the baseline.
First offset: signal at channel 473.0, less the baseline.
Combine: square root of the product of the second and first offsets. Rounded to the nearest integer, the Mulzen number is 17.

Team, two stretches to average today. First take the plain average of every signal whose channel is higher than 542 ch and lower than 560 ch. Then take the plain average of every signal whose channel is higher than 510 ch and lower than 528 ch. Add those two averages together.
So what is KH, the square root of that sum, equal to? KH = 15.0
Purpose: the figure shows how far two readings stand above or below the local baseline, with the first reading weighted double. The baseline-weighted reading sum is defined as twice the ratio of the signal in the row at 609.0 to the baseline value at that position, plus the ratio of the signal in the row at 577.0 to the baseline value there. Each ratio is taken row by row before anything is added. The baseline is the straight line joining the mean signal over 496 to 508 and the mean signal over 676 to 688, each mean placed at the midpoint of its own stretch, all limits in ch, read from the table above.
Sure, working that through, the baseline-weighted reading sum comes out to 3.07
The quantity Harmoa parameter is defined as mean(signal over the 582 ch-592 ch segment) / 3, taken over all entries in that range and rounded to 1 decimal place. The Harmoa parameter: 31.4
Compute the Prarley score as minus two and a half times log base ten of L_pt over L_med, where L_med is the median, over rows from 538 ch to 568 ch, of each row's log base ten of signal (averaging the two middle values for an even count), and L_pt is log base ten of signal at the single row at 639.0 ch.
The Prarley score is 0.07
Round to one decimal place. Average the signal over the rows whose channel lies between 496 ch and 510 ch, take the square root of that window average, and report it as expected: 10.5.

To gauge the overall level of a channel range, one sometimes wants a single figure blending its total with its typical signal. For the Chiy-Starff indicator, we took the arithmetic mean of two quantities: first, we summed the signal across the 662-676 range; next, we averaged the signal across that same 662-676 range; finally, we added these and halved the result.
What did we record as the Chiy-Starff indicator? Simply 370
